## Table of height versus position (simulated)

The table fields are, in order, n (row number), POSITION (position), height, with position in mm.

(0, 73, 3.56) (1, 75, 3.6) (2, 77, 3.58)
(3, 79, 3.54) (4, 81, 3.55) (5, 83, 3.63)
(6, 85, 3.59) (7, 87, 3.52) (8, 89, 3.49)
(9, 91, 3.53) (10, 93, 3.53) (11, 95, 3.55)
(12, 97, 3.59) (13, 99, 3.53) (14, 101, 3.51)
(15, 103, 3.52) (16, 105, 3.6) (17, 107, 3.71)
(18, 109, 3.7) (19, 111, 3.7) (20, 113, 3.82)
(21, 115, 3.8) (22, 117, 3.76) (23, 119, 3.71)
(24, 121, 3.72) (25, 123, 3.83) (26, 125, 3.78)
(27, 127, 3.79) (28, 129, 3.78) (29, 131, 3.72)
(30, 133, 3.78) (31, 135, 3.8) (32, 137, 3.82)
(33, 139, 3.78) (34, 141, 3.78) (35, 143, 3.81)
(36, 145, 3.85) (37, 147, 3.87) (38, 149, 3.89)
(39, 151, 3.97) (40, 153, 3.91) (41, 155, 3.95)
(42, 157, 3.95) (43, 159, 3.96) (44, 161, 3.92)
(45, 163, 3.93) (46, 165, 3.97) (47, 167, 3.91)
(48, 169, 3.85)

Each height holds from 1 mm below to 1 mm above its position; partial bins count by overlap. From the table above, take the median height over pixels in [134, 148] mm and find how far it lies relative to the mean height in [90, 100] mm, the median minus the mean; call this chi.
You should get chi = 0.26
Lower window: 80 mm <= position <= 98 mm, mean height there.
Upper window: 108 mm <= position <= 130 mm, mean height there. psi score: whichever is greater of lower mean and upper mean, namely 3.76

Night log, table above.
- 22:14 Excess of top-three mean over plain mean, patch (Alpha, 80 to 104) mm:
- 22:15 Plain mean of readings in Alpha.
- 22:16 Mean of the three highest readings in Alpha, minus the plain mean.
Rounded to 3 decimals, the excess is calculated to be 0.058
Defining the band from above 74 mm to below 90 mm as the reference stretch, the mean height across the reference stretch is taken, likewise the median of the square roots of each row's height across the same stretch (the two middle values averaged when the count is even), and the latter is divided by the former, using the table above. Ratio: 0.530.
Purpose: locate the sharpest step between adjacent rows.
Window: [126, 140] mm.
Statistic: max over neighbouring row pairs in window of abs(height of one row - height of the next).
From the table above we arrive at 0.060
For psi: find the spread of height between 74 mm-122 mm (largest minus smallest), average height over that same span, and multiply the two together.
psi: 1.19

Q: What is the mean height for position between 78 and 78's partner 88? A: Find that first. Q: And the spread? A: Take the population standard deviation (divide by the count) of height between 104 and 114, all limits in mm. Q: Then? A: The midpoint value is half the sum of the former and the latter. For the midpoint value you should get 1.82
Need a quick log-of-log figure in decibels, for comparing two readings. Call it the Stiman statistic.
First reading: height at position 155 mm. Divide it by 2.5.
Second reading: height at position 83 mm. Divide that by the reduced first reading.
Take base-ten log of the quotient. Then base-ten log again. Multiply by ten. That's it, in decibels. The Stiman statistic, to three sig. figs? -4.42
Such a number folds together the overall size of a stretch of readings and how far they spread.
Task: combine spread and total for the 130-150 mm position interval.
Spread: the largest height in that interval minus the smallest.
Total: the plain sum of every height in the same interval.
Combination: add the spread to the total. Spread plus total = 38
